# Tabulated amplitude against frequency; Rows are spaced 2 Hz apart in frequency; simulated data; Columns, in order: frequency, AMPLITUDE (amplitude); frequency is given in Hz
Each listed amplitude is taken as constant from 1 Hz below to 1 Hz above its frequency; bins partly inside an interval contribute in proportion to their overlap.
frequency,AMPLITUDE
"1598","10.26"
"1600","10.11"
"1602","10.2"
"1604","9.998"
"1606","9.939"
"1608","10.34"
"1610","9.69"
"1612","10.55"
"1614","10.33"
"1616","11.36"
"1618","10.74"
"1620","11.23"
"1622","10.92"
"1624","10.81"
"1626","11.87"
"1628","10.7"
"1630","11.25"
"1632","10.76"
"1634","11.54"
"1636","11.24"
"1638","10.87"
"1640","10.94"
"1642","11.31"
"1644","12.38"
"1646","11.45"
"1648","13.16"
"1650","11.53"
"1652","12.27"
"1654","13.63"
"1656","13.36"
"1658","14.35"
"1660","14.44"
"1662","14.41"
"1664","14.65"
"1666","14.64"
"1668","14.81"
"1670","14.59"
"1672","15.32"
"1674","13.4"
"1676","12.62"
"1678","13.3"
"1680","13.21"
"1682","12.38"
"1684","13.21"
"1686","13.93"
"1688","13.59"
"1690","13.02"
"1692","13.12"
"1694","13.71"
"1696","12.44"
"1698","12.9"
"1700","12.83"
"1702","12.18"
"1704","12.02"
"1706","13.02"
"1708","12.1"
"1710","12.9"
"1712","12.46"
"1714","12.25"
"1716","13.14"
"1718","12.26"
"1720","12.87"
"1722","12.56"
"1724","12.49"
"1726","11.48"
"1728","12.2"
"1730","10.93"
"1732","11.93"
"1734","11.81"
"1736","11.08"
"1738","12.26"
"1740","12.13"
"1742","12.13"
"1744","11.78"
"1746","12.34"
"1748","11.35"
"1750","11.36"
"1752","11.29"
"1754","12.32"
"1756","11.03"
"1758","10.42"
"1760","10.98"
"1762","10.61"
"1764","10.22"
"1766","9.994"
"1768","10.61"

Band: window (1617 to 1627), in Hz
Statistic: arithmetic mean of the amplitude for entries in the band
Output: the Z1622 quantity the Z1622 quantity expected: 11.1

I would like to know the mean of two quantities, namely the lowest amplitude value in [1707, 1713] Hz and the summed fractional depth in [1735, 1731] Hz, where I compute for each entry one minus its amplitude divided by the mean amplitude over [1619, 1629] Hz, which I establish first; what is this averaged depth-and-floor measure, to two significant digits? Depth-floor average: 6.0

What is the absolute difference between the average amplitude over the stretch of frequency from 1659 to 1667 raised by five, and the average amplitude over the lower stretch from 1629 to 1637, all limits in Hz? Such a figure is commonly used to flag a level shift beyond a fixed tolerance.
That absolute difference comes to 8.3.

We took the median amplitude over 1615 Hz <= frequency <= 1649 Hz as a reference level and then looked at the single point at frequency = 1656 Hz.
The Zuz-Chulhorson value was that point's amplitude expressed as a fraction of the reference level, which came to 1.19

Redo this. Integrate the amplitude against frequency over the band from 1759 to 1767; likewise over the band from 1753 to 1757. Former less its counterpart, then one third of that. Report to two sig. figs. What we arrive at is 12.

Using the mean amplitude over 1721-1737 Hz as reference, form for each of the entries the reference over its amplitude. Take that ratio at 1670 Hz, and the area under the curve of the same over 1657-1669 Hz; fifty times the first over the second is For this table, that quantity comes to 4.2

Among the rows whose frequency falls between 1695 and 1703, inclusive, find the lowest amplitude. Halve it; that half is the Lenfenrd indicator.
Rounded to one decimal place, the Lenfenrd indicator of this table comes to 6.1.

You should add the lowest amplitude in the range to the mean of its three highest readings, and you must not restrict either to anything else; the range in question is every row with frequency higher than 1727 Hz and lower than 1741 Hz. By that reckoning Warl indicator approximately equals 23.1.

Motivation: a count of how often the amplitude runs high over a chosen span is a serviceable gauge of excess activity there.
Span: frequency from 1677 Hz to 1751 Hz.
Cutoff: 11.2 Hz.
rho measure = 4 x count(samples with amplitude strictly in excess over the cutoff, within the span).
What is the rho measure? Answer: 140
